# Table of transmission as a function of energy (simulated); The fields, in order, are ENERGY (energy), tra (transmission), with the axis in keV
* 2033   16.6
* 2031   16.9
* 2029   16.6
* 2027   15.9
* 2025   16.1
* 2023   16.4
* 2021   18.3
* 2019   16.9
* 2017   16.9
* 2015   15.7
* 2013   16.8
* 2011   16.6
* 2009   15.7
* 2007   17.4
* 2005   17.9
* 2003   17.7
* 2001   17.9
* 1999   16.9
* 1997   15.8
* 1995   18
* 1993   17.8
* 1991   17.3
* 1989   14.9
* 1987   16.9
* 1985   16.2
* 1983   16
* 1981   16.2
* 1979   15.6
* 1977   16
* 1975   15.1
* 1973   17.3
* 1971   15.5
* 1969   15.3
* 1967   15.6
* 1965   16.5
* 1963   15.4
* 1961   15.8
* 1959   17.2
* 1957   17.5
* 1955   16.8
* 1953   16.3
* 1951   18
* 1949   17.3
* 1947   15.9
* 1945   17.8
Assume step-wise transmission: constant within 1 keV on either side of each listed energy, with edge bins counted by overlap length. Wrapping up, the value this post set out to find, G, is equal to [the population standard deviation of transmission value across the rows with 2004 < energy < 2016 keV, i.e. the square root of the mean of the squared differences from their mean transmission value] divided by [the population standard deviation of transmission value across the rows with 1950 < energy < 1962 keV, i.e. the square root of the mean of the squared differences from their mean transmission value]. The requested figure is 1.11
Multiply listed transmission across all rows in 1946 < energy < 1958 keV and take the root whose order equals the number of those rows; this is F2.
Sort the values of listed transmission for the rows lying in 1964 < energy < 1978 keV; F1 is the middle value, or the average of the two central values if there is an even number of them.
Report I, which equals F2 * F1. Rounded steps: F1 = 15.6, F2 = 17.0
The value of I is 264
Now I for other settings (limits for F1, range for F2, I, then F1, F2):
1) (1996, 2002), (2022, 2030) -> 275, 16.9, 16.2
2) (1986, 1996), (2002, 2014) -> 294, 17.3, 17.0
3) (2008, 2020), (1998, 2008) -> 293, 16.7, 17.6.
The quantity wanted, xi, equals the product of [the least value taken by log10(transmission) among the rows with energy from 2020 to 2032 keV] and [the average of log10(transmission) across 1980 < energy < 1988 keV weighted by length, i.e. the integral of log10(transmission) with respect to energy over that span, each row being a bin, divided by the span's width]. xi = 1.46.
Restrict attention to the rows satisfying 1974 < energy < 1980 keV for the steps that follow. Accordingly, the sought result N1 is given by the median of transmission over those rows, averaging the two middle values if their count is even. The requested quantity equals 15.60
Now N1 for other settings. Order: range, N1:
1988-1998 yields 17.30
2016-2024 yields 16.90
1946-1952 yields 17.30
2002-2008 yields 17.70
